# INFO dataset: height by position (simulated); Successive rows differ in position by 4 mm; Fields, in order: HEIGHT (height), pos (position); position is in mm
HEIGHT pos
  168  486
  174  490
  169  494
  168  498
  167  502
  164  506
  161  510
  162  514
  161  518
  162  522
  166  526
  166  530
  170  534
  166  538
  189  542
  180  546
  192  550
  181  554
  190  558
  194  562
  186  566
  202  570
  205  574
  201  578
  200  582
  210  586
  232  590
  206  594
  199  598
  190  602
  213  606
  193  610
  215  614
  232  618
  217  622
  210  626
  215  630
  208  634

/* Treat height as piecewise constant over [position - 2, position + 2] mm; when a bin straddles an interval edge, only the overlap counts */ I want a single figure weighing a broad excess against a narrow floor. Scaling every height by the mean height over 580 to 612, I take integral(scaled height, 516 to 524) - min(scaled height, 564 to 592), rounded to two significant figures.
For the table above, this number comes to 5.4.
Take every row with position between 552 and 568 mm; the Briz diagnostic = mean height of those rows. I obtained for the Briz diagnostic 188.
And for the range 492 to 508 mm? 167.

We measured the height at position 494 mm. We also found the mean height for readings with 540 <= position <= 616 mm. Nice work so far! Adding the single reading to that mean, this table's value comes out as 368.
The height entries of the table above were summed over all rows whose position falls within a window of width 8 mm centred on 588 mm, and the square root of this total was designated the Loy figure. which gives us 21.0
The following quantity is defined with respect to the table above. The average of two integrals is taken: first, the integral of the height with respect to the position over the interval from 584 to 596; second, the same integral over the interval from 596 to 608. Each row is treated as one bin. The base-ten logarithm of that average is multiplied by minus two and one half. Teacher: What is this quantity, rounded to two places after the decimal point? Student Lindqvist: -8.49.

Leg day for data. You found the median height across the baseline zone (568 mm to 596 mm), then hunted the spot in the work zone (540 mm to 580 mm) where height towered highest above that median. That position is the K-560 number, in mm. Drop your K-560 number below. 574 mm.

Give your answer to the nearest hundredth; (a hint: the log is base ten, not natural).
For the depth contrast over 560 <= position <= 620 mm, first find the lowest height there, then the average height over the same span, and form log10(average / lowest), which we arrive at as 0.04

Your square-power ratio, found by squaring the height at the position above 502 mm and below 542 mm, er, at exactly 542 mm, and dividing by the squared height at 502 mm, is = 1.28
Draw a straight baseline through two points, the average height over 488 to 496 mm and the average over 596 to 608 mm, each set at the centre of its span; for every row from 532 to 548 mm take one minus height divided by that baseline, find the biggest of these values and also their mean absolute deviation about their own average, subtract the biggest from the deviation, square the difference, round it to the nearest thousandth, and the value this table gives 0.003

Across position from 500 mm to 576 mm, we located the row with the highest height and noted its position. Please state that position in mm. 574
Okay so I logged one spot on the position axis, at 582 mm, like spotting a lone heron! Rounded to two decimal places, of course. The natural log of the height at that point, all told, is 5.30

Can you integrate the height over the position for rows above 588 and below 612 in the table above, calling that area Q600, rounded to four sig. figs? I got 4932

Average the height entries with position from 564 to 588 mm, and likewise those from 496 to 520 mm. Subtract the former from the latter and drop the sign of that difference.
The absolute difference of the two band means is 37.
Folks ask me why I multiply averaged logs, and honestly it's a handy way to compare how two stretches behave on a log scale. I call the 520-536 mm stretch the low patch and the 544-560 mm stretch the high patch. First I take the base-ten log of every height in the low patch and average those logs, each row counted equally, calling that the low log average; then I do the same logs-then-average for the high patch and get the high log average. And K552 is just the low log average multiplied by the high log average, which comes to 5.04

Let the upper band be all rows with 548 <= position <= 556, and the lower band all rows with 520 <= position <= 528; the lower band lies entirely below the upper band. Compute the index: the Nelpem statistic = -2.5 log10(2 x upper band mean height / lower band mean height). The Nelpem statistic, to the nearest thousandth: -0.892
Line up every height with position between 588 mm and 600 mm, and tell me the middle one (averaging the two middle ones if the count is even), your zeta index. 206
